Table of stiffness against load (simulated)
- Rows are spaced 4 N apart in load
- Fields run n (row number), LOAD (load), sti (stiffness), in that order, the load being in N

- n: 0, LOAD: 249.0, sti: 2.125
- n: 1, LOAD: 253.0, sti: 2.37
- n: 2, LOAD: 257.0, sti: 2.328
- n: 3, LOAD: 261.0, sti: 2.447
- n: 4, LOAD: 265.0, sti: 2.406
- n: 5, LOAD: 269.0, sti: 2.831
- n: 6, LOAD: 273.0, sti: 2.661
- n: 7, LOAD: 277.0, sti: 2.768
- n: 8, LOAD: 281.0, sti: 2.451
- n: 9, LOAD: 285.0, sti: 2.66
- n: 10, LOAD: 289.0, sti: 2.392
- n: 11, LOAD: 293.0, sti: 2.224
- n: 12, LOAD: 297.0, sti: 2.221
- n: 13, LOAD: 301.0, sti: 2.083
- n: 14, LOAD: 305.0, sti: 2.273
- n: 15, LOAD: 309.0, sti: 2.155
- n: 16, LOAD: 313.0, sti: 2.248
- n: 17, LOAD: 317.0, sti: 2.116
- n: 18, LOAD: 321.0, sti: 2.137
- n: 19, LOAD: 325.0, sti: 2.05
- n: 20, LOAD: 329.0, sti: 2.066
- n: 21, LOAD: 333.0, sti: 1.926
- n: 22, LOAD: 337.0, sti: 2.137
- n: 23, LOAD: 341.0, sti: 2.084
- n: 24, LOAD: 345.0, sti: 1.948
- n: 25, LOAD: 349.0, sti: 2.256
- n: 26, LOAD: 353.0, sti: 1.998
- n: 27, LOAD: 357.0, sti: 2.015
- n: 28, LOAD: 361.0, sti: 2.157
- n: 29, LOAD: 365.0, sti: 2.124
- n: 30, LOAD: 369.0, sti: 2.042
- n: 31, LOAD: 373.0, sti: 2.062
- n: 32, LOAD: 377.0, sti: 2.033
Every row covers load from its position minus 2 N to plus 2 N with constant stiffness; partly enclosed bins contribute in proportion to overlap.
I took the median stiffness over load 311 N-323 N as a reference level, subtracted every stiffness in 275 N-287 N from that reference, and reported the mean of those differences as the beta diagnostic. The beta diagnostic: -0.49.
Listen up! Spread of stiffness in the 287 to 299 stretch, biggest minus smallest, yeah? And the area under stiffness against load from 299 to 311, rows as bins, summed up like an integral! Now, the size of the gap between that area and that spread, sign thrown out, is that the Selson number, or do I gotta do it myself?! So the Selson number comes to 25.9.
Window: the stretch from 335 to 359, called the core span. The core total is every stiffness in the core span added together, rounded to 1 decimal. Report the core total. 12.4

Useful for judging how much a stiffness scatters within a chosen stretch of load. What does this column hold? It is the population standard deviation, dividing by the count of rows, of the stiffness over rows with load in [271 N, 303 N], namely 0.23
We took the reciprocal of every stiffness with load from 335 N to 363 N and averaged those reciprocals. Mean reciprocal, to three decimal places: 0.481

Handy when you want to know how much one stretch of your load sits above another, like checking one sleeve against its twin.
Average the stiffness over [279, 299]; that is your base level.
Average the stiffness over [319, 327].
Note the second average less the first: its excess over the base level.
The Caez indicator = -0.3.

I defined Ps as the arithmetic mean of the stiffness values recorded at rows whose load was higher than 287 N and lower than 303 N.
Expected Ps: 2.23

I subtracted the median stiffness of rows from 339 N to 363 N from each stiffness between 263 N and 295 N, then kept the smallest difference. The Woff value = 0.17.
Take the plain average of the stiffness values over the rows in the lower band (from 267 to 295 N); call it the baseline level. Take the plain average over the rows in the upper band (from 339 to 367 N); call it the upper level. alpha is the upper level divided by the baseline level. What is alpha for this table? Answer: 0.81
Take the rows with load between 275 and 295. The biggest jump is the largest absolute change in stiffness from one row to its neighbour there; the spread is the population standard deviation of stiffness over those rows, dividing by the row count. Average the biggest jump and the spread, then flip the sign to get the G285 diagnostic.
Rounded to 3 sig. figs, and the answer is -0.255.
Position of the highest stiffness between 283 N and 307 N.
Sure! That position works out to 285.0 N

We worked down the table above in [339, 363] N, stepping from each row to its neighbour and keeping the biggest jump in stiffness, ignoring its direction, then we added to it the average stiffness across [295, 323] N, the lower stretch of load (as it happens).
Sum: 2.48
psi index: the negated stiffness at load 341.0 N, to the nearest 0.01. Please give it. -2.08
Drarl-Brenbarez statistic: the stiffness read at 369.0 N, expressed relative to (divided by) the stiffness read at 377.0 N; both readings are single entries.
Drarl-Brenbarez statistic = 1.00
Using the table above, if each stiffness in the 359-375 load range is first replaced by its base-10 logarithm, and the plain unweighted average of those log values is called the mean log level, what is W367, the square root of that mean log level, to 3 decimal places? 0.567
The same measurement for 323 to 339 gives 0.557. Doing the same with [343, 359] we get 0.559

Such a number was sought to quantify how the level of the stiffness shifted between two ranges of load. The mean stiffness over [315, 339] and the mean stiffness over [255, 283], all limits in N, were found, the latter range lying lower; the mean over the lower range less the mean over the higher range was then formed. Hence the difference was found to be 0.48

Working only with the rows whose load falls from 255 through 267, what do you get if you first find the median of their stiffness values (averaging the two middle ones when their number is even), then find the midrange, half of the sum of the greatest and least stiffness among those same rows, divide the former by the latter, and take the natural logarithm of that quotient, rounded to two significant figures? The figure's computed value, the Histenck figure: 0.0077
